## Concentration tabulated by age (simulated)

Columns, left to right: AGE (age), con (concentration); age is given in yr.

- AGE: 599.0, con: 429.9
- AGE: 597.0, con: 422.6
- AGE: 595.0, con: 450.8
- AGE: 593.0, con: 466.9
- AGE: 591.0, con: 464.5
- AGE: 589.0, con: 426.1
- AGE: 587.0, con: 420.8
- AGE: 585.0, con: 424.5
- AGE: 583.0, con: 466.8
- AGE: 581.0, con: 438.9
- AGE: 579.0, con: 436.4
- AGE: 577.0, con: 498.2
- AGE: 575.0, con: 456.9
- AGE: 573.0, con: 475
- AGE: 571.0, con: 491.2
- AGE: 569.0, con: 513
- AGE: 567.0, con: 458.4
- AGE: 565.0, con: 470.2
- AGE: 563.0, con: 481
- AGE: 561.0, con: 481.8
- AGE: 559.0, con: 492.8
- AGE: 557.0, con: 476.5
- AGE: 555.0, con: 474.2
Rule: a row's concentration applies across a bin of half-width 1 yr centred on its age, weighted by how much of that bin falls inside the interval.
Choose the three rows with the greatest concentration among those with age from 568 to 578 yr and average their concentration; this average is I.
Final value 501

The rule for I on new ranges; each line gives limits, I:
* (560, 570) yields 492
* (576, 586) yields 468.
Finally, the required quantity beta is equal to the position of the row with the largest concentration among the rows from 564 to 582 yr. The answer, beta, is 569.0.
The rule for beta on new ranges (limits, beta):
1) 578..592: 583.0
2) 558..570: 569.0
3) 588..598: 593.0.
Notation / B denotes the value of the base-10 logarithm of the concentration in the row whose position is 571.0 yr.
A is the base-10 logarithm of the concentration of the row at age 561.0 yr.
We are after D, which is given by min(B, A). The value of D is 2.68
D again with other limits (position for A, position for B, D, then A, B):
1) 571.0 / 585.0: 2.63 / 2.691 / 2.63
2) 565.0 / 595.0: 2.65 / 2.672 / 2.65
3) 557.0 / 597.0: 2.63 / 2.678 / 2.63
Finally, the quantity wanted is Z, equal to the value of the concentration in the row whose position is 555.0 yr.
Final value 474.2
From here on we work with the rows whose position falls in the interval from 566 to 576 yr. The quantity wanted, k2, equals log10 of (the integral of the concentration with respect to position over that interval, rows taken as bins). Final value 3.680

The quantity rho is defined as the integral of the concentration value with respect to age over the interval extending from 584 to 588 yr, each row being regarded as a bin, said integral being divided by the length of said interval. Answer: 423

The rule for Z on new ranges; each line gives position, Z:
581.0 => 438.9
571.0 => 491.2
